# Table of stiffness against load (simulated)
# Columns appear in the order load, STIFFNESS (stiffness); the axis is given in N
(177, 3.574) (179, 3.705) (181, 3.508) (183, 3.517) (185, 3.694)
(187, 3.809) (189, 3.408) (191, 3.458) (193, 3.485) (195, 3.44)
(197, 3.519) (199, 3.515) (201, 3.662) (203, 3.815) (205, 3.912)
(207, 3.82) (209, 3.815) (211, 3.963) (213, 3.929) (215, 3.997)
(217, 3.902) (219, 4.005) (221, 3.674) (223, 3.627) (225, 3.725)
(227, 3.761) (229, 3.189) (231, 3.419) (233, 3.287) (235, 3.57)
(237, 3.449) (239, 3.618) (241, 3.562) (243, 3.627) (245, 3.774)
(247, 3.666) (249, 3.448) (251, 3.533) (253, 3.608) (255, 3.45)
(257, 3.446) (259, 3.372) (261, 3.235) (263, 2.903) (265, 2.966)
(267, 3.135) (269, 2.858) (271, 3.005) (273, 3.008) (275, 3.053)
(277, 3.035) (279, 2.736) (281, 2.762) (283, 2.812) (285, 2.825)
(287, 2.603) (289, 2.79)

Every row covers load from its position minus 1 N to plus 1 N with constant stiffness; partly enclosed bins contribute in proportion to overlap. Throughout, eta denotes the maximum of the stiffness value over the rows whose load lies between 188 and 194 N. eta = 3.485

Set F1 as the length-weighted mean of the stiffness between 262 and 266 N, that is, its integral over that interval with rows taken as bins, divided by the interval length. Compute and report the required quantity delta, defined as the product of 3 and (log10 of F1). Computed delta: 1.40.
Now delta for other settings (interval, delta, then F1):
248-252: 1.63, 3.49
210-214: 1.79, 3.95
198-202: 1.66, 3.59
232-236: 1.61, 3.43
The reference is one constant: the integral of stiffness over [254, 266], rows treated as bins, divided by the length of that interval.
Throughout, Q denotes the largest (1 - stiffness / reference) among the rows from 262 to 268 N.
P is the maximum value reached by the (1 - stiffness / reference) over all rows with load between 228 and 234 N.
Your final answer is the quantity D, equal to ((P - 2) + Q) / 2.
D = -0.94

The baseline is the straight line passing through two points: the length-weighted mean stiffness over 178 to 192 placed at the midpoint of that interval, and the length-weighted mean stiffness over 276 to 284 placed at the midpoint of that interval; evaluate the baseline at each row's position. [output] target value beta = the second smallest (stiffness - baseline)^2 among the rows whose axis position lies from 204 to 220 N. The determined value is 0.18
